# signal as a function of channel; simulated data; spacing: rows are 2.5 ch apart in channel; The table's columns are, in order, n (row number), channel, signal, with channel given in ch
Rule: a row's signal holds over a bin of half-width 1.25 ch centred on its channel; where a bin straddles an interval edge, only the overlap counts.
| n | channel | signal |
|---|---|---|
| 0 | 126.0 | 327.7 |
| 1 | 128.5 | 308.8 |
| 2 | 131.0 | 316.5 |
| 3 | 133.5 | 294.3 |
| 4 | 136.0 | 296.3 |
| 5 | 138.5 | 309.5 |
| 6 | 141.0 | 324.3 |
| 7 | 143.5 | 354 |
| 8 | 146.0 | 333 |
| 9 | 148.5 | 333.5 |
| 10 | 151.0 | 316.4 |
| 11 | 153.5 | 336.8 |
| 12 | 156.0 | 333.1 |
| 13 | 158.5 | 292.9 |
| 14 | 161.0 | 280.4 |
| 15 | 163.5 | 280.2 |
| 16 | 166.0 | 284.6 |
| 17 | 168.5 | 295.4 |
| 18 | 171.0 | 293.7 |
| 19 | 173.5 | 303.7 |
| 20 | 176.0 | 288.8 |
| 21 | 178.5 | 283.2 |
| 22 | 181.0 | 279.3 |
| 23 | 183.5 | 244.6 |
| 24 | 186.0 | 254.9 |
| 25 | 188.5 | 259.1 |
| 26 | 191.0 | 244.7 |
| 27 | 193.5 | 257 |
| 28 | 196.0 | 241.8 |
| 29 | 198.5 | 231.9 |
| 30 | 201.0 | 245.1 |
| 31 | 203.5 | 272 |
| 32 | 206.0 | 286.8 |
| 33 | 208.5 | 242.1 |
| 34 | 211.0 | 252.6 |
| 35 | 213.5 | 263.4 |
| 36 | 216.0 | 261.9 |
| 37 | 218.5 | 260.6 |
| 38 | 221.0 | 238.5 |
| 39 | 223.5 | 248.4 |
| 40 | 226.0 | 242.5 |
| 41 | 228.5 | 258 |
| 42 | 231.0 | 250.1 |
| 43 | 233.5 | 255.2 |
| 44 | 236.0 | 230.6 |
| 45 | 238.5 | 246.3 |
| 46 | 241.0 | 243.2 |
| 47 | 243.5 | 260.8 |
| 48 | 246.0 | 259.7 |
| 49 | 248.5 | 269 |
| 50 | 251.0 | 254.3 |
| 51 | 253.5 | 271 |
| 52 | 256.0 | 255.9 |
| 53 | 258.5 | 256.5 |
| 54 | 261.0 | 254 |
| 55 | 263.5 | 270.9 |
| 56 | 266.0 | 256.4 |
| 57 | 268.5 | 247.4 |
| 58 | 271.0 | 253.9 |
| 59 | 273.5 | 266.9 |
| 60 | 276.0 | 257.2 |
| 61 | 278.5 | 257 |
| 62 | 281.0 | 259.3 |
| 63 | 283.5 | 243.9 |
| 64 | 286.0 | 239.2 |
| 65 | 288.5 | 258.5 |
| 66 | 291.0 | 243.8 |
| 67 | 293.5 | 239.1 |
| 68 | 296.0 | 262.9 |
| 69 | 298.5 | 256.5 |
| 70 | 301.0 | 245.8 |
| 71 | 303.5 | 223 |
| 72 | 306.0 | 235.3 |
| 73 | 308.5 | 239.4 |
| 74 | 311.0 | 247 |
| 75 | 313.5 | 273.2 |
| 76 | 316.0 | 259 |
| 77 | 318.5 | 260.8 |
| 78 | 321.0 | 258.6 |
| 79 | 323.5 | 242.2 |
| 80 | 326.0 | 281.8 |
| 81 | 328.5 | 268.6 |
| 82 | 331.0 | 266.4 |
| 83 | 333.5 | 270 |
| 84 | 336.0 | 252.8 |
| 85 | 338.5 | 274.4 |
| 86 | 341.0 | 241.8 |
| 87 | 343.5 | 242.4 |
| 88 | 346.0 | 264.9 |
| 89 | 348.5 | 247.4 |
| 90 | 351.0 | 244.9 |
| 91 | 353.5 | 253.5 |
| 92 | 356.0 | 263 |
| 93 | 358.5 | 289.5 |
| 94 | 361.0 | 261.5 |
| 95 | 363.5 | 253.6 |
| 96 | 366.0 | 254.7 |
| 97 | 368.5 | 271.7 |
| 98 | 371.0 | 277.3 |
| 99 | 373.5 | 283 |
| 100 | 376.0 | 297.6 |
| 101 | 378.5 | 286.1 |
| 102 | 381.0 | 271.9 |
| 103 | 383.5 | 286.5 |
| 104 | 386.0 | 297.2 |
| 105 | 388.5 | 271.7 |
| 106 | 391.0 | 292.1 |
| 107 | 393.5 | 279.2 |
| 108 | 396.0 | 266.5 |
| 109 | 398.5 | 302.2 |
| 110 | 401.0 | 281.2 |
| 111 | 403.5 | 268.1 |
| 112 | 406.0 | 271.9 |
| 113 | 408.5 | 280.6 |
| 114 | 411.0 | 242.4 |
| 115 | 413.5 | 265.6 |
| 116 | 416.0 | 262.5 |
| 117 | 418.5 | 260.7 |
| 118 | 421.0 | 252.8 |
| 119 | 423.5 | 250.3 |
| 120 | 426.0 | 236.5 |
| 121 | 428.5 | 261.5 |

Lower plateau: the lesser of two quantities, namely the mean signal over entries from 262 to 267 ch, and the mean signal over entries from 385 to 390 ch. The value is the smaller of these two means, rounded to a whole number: 264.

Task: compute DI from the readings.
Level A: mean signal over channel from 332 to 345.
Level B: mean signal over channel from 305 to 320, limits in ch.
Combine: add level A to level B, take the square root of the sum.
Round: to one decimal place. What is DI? 22.6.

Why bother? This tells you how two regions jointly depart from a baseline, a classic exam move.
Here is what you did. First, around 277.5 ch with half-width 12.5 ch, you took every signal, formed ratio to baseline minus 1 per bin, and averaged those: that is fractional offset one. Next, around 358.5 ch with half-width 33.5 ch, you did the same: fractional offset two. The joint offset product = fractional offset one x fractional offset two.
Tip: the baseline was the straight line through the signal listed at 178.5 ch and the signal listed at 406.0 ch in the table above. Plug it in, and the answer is 0.002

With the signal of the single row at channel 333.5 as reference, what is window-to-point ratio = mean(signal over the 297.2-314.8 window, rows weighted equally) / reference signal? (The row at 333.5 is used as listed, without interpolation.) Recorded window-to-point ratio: 0.91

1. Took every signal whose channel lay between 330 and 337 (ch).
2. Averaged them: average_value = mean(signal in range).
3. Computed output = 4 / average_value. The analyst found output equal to 0.0152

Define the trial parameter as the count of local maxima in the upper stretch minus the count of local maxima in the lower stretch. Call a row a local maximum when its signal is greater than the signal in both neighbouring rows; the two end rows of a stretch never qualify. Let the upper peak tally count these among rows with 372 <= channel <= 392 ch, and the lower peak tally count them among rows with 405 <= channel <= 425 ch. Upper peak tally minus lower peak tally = 0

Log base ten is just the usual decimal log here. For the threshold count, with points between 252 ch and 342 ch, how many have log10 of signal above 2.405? 21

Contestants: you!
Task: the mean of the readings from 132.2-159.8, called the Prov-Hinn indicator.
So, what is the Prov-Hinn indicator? 320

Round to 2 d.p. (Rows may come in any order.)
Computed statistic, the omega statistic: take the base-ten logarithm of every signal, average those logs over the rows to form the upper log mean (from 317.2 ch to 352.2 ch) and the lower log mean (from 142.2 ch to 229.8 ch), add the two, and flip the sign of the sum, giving -4.85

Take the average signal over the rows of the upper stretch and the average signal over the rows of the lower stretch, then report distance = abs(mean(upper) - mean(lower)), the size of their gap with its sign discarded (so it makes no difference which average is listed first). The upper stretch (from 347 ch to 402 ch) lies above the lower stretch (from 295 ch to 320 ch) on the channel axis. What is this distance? 24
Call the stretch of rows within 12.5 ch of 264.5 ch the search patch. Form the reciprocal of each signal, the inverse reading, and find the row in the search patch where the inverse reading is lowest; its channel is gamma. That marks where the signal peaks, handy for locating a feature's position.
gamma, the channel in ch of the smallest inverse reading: 253.5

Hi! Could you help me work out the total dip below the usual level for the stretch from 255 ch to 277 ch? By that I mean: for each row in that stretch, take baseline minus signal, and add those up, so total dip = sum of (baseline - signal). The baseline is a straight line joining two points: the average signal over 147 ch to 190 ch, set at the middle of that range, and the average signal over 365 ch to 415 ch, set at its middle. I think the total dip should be 250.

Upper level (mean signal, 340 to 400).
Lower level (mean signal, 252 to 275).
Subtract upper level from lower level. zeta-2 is -12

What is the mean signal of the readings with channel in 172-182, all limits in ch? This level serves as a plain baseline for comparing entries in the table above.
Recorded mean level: 289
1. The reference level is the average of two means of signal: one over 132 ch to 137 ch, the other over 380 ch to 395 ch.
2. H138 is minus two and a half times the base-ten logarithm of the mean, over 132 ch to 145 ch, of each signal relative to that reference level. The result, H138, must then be -0.095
